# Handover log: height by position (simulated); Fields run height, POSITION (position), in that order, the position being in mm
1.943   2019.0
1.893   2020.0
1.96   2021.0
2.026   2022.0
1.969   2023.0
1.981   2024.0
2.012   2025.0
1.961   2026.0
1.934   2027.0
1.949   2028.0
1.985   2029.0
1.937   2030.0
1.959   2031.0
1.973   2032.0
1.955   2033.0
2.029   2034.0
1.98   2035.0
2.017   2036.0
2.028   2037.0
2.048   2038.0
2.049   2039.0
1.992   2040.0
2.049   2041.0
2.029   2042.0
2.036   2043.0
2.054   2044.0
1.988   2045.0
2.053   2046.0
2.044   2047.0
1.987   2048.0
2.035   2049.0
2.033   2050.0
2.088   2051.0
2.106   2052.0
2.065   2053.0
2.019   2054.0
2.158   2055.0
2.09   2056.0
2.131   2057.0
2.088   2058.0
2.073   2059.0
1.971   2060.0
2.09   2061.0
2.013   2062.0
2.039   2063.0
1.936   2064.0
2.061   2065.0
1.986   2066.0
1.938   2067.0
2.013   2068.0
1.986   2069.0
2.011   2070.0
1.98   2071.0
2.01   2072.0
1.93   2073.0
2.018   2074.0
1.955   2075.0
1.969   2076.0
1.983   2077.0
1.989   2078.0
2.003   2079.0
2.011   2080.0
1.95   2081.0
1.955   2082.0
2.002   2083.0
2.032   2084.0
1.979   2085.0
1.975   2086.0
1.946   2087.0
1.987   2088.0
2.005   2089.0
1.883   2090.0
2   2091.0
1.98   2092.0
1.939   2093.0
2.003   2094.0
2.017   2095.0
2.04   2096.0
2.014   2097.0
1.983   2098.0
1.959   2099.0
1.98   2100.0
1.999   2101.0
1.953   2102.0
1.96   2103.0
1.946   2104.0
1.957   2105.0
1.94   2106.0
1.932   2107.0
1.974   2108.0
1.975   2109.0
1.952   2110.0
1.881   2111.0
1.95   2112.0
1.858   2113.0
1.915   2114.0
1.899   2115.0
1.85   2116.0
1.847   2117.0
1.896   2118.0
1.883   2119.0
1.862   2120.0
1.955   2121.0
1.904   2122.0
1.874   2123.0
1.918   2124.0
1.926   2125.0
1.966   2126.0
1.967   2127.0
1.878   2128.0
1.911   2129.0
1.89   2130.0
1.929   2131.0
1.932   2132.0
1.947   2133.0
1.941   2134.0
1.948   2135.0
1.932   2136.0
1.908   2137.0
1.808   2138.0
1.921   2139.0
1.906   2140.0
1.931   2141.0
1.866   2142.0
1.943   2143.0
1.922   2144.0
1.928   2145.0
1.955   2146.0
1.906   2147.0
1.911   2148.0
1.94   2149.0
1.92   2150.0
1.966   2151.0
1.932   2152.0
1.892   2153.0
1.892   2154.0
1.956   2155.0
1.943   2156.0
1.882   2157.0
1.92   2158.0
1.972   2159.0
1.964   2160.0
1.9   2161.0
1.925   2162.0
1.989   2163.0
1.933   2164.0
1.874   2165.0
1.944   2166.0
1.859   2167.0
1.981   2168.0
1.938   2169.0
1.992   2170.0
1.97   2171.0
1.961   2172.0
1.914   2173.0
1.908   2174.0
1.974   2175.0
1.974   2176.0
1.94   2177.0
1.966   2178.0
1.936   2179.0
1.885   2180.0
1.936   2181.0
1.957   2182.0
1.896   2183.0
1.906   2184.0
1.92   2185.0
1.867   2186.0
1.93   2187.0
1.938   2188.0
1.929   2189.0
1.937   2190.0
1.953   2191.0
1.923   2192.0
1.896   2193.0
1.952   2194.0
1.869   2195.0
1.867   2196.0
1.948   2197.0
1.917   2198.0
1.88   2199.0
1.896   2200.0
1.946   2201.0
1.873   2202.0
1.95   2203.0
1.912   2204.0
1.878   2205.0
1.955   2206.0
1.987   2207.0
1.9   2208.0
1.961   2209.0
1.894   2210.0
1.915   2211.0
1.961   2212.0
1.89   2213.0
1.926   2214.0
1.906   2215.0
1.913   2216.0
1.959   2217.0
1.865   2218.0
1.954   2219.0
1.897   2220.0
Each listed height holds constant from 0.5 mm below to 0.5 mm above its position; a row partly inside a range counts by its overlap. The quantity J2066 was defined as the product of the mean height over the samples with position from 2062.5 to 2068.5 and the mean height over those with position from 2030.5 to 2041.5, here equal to 4.01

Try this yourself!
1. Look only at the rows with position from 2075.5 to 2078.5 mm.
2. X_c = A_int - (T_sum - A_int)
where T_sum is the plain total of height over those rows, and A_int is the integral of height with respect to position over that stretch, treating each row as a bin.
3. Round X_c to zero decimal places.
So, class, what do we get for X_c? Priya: 6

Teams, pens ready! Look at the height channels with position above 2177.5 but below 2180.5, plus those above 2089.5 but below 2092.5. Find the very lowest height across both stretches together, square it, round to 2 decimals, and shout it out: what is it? 3.55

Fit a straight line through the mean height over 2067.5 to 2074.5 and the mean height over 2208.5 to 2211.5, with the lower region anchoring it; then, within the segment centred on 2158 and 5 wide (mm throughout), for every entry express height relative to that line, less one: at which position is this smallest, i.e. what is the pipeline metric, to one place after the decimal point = 2157.0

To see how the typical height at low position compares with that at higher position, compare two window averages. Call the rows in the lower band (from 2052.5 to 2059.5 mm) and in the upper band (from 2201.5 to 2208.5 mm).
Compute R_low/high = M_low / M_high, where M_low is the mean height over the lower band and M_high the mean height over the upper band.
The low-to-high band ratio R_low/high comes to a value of 1.09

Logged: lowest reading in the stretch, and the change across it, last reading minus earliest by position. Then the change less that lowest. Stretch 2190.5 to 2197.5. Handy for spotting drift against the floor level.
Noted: -1.87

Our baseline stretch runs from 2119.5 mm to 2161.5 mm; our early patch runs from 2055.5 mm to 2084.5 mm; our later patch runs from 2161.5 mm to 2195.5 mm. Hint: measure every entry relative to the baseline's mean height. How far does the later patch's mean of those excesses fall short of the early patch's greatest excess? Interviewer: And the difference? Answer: 0.20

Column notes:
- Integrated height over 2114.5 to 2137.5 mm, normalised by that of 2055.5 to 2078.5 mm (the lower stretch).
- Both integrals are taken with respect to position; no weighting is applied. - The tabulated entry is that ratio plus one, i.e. 1.95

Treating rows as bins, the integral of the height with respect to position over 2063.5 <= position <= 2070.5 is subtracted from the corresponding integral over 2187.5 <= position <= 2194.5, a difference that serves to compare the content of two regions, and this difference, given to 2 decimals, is -0.40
